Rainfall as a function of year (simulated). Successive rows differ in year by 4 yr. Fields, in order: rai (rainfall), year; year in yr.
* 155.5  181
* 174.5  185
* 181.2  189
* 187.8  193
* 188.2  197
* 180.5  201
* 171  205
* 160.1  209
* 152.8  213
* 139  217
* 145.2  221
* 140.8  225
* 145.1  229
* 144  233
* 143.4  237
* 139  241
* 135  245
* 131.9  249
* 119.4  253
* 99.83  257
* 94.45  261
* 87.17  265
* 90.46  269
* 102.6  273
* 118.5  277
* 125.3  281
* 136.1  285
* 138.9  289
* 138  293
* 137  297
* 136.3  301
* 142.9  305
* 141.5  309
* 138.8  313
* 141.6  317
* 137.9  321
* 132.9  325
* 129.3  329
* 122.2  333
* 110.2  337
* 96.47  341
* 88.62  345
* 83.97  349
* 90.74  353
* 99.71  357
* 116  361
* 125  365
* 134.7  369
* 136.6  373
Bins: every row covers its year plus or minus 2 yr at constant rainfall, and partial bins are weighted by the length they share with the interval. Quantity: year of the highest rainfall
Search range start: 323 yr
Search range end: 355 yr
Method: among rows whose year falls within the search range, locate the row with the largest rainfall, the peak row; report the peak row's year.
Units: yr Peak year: 325 yr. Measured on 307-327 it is 317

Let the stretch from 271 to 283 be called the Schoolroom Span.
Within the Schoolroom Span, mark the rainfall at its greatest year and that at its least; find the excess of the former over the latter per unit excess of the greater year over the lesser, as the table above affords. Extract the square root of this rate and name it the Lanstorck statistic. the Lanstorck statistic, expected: 1.68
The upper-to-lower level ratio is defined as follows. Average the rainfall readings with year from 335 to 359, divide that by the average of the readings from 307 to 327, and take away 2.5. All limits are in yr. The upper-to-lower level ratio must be -1.81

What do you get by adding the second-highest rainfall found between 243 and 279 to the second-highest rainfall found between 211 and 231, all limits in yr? 277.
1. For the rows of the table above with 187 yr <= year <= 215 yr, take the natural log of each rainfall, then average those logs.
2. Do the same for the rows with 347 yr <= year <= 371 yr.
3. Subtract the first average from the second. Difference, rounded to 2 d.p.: -0.49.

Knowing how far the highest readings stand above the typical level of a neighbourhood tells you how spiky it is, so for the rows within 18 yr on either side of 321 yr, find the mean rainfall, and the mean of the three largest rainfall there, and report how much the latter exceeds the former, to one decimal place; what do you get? 9.0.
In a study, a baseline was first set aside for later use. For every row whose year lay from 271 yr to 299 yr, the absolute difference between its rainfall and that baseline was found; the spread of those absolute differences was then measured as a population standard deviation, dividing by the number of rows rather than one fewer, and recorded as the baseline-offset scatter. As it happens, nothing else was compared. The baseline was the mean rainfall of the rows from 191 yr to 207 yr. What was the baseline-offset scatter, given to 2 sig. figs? 13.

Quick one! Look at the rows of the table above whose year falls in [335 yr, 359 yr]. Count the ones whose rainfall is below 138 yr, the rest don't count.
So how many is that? 6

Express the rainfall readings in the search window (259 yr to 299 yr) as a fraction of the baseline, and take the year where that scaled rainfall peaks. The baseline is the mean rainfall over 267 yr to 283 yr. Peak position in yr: 289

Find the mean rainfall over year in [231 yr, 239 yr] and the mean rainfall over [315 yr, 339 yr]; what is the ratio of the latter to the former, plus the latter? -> 130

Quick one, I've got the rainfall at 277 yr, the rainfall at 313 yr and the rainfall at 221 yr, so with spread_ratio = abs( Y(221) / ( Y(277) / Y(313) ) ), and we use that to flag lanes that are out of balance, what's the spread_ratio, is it 170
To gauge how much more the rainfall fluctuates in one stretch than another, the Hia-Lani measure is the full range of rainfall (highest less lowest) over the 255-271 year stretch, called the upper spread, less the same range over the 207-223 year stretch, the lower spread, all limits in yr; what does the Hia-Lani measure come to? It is -8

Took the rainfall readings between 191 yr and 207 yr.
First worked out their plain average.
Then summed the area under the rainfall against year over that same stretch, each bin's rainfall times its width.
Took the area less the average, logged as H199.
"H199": 2728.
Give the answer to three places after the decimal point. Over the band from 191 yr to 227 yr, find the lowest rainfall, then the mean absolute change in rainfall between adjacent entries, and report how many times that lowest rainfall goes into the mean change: 0.054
